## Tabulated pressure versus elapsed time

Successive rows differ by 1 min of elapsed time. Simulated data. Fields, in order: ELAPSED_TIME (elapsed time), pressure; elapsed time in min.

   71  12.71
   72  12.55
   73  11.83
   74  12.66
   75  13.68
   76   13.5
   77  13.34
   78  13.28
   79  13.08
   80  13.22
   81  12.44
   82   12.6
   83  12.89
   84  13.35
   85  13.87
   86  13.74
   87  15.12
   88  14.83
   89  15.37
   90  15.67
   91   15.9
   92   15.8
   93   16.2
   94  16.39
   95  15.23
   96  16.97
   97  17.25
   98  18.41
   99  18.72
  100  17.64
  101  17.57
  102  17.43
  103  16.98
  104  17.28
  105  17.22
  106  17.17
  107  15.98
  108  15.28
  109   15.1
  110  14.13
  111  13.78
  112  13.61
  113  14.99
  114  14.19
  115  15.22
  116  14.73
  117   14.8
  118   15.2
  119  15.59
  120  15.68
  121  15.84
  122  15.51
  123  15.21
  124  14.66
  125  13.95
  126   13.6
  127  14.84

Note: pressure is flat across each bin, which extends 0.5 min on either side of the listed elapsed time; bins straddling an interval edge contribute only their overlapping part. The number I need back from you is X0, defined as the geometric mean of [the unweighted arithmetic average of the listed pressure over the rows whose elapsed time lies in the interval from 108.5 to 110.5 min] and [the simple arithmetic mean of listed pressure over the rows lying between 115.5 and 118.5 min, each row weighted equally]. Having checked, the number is 14.8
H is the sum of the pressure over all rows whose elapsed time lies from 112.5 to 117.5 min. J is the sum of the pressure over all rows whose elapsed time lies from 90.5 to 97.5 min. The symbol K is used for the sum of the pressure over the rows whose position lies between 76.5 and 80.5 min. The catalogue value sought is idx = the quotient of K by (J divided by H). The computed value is 34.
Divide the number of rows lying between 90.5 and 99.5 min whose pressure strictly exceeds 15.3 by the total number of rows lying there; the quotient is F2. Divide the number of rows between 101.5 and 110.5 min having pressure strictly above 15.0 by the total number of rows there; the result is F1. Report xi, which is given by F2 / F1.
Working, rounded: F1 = 0.9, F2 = 0.9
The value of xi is 1.0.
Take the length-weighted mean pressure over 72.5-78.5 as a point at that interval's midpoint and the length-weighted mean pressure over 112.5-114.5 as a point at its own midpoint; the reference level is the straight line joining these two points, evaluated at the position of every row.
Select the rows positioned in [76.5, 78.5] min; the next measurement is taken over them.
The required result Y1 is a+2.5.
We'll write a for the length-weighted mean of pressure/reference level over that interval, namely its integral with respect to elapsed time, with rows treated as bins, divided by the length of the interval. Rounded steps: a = 1.01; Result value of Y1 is 3.51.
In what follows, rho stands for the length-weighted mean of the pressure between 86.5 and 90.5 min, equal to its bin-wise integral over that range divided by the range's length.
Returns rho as 15.2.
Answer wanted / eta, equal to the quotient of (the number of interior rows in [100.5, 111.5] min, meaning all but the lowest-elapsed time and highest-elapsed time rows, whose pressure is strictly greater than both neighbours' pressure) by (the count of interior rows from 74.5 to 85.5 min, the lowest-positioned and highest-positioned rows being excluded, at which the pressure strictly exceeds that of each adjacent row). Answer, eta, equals 1.0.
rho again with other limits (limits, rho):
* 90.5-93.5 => 16.0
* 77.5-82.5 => 12.9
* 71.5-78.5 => 13.0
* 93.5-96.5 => 16.2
